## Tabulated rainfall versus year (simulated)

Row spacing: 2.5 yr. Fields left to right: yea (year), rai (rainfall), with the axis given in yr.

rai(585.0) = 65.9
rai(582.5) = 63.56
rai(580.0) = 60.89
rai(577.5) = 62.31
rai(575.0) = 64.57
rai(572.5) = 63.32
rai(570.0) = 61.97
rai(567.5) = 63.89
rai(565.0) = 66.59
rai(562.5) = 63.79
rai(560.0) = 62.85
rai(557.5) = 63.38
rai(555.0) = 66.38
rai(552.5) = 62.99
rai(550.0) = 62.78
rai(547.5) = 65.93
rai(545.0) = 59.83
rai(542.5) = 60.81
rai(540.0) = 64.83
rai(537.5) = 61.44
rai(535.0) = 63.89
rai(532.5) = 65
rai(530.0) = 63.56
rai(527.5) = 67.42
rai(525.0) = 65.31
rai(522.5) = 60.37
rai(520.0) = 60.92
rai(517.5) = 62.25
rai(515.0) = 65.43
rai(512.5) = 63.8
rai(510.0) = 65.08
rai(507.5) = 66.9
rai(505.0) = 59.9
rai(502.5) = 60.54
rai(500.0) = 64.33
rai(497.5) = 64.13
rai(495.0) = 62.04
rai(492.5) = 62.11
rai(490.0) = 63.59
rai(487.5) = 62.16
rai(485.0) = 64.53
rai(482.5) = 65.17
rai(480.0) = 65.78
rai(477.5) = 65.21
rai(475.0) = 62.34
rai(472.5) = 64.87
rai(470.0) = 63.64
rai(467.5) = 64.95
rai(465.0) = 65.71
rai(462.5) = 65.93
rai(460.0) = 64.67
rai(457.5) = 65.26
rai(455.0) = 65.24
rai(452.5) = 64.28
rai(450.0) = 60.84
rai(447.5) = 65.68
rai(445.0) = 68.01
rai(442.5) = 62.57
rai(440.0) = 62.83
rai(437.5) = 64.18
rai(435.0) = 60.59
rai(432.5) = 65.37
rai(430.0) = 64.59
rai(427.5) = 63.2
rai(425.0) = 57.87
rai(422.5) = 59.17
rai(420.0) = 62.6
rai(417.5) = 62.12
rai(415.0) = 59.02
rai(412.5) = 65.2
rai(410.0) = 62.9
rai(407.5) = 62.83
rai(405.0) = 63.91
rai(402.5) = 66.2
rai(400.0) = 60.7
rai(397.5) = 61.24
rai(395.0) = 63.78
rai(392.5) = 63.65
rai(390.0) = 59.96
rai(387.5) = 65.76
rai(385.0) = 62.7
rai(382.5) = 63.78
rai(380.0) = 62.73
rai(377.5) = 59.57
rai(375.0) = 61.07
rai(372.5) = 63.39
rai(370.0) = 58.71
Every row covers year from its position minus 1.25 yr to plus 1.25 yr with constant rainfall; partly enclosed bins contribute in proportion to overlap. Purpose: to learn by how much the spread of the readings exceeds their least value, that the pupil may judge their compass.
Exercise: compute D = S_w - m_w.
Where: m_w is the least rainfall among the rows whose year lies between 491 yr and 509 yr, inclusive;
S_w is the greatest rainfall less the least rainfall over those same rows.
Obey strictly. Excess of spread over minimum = -52.9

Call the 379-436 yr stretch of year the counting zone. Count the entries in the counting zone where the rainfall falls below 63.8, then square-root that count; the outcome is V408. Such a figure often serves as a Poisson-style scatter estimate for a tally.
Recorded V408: 4.1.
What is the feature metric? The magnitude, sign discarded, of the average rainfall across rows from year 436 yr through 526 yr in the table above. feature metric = 63.9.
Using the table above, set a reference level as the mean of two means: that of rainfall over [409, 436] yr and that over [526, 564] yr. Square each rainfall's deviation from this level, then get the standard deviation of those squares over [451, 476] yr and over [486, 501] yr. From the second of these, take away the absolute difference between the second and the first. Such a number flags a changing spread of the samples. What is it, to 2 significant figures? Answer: -1.6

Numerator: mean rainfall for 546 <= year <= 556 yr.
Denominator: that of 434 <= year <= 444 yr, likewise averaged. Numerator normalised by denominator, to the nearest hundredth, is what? 1.03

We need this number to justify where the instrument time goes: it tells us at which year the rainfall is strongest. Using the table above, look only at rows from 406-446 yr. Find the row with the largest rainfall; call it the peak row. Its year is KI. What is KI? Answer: 445.0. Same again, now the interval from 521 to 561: 527.5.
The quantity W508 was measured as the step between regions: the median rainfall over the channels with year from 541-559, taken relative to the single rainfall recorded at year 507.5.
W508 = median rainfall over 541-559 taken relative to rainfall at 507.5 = -4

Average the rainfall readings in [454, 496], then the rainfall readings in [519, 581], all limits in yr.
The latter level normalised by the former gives 0.99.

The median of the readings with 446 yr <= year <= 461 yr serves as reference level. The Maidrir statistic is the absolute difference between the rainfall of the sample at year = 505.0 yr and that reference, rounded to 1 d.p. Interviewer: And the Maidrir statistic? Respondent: 5.1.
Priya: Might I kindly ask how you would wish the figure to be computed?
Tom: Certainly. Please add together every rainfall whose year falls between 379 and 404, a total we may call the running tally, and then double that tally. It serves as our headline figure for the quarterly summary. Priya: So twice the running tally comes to 1261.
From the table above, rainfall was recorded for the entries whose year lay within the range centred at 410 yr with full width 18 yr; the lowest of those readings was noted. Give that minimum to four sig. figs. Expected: 59.02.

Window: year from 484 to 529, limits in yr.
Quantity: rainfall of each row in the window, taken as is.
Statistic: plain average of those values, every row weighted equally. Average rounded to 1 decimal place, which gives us 63.4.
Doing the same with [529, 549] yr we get 63.2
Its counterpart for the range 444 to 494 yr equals 64.5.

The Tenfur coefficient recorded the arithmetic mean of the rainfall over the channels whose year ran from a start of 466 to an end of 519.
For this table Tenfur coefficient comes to 63.75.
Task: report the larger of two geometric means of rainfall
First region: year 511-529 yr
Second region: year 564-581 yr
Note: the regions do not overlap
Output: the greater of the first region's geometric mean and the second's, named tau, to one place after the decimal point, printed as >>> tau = 63.6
